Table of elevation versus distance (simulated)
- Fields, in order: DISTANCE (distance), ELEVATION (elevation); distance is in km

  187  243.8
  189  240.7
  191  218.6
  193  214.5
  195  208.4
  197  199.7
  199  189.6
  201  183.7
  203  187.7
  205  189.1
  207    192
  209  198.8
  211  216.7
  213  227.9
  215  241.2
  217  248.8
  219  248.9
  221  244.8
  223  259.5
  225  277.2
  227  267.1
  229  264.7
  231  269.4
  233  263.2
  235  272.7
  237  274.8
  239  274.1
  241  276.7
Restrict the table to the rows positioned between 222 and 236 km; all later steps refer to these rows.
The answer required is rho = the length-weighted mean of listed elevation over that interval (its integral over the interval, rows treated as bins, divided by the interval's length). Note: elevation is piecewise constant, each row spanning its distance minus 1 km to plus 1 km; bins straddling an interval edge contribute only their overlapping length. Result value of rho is 268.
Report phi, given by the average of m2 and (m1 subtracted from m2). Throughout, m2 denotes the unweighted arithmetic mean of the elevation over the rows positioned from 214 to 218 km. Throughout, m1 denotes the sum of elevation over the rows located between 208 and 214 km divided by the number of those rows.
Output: 138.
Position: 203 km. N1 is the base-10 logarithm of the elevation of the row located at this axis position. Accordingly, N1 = 2.27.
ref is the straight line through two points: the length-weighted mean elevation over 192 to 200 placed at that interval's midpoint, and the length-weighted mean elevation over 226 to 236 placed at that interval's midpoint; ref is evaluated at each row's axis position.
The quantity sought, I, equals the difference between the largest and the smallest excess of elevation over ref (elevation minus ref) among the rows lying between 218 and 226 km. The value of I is 25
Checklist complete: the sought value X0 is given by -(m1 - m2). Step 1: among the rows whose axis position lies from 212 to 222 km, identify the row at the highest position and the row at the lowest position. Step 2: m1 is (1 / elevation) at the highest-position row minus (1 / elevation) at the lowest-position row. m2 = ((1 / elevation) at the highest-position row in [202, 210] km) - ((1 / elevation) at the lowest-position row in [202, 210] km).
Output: 0.0000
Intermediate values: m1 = -0.0003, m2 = -0.0003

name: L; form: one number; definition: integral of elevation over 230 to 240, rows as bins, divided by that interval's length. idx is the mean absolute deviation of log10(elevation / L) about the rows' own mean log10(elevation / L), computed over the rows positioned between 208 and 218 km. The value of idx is 0.030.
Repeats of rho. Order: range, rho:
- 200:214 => 199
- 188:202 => 208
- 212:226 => 250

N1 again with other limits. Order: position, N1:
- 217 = 2.40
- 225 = 2.44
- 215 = 2.38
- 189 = 2.38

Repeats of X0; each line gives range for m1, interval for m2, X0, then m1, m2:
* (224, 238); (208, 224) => -0.0012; 0.0000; -0.0012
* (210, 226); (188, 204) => 0.0022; -0.0010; 0.0012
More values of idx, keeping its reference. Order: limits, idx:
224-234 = 0.006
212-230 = 0.021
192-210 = 0.018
